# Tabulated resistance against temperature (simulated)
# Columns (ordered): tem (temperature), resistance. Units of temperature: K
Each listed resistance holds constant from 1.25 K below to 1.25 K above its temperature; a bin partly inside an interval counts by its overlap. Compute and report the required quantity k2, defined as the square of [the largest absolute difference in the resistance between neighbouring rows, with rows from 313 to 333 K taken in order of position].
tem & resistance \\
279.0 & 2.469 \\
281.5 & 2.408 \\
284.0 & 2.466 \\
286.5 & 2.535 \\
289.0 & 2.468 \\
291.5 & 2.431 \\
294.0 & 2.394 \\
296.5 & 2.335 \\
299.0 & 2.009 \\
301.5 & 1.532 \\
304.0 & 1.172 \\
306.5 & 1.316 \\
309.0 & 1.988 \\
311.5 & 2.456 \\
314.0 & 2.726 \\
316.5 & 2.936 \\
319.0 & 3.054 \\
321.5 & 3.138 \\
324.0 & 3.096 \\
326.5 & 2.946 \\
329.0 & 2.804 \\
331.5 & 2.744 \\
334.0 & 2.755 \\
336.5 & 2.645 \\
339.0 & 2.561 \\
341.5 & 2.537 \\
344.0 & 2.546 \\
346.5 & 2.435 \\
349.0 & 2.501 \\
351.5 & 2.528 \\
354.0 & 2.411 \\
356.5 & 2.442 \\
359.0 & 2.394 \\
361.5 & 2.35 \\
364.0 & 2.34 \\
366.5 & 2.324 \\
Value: 0.04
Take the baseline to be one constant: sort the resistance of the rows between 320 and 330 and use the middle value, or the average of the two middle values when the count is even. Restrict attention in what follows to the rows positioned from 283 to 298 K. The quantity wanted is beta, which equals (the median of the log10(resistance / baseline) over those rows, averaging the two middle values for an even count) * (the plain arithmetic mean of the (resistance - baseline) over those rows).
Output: 0.05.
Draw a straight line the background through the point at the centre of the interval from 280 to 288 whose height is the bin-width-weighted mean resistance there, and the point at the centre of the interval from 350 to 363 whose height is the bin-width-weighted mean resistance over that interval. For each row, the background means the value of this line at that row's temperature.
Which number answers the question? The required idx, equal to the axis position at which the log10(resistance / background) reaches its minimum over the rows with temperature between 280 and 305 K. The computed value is 304.0 K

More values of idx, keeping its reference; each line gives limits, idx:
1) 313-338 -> 336.5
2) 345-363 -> 361.5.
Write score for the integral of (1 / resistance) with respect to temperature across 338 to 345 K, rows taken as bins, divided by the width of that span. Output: 0.39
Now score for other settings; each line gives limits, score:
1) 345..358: 0.41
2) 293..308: 0.60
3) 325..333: 0.35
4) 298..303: 0.59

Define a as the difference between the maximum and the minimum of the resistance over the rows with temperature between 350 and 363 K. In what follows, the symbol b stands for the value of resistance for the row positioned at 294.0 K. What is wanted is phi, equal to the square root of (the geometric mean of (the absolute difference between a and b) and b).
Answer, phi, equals 1.518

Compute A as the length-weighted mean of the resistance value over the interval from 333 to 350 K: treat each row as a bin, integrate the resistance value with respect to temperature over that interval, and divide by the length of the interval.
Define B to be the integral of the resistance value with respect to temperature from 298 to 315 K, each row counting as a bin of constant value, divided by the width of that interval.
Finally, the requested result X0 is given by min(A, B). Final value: 1.87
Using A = 2.57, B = 1.9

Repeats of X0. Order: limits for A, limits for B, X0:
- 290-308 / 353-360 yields 1.89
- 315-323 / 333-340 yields 2.65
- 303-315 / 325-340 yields 1.93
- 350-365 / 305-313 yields 1.92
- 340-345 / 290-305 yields 2.00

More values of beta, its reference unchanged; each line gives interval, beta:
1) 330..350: 0.03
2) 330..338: 0.01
